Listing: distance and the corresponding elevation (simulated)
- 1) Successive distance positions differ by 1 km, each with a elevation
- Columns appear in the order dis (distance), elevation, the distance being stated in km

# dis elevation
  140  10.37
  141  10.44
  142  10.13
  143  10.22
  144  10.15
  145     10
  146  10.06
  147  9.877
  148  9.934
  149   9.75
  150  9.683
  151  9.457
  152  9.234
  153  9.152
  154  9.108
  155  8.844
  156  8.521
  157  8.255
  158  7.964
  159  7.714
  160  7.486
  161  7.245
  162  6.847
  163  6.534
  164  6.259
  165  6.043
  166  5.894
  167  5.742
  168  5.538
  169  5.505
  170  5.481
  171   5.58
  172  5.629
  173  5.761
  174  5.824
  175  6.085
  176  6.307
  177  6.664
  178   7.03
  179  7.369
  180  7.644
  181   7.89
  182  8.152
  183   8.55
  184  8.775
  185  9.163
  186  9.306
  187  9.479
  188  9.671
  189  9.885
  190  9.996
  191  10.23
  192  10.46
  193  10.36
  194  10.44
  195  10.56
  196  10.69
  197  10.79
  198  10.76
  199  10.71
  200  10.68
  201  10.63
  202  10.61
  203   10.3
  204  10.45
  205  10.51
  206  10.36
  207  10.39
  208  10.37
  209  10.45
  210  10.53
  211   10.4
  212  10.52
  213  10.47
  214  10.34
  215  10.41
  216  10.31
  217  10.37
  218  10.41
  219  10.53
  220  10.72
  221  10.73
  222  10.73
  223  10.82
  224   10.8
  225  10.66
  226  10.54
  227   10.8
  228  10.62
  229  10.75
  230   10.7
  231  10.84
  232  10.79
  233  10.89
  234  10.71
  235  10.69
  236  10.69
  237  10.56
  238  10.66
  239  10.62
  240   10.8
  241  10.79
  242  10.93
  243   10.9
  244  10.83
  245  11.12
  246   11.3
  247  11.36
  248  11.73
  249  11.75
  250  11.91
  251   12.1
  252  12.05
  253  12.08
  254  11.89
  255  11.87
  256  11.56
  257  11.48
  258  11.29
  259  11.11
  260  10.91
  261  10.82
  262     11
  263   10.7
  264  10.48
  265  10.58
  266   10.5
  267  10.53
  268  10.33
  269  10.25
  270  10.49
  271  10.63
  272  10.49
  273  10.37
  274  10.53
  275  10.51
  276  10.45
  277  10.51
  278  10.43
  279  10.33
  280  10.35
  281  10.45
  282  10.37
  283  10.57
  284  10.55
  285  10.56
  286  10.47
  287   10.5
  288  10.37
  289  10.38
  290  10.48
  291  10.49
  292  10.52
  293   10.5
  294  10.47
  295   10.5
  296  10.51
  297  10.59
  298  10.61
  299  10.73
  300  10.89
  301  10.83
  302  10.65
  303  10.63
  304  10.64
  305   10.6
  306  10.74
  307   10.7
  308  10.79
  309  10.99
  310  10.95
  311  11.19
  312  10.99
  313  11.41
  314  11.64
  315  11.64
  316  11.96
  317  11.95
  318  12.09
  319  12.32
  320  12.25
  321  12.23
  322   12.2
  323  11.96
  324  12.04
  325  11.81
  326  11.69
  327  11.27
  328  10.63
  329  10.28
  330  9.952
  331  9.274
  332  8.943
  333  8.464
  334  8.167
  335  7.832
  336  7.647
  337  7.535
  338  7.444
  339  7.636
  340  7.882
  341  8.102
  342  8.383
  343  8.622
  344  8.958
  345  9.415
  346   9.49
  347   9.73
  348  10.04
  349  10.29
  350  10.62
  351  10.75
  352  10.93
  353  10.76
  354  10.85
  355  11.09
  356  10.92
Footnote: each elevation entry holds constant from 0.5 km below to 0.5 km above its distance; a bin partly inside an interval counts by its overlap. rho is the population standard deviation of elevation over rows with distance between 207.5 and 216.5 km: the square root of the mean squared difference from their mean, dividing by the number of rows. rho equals 0.1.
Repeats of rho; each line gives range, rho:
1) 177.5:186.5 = 0.8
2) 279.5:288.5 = 0.1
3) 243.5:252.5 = 0.4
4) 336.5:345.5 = 0.6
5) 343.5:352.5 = 0.6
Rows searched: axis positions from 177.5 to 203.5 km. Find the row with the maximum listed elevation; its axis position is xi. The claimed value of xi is 197 km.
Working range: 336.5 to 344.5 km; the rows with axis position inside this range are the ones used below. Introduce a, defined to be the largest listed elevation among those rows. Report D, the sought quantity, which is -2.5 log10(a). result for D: -2.38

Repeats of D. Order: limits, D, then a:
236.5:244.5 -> -2.60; 10.93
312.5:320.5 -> -2.73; 12.32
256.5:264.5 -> -2.65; 11.48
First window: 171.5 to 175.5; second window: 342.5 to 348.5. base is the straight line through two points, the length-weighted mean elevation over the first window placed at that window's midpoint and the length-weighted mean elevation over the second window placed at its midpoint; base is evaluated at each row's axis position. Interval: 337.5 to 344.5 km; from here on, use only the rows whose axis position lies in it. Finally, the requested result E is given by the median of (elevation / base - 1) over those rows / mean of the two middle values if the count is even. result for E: -0.1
